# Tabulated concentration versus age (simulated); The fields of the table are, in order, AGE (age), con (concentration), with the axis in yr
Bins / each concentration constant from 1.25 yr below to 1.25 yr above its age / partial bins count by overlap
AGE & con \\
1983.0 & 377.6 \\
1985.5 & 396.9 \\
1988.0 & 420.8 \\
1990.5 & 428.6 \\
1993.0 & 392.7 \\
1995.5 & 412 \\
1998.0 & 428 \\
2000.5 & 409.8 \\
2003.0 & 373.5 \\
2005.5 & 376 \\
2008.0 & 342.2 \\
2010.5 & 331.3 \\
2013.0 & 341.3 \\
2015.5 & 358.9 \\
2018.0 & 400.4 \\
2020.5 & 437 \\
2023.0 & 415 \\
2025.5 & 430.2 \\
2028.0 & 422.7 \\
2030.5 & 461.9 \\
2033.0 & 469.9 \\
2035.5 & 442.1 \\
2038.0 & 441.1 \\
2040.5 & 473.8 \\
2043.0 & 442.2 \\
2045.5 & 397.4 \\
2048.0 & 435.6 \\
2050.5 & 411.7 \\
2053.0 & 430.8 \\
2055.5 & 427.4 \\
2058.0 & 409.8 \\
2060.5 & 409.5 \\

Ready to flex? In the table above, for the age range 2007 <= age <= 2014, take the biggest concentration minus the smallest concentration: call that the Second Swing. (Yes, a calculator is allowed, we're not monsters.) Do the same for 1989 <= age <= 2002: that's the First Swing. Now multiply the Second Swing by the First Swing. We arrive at 391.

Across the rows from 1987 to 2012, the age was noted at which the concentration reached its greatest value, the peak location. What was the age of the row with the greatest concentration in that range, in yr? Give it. 1990.5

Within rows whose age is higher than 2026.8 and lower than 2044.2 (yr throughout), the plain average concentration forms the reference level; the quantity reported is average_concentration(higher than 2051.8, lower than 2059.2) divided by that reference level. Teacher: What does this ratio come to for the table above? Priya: 0.94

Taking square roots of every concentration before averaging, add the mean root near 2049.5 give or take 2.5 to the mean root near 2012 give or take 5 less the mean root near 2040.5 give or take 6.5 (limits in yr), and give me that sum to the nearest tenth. 18.2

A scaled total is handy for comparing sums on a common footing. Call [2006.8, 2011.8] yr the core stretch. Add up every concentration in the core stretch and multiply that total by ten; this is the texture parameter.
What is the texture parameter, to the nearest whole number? 6735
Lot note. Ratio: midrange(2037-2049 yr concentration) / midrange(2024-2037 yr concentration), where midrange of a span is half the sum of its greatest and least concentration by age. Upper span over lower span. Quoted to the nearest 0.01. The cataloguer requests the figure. 0.98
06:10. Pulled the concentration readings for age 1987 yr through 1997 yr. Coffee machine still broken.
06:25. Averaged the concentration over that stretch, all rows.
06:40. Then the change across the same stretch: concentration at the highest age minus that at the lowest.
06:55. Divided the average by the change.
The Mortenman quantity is -47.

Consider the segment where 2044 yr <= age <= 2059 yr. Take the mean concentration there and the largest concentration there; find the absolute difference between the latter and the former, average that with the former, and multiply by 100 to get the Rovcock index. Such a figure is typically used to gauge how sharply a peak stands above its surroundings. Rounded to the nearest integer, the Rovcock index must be 21780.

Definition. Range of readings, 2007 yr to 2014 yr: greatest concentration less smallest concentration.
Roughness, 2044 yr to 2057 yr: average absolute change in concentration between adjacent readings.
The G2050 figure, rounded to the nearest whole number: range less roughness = -10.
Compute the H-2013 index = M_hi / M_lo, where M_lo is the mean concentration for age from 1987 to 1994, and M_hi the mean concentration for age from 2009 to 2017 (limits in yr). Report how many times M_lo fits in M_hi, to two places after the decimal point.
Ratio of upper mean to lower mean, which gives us 0.83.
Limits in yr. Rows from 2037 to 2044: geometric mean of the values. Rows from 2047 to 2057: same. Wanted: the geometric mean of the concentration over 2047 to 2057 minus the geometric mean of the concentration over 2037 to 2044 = -26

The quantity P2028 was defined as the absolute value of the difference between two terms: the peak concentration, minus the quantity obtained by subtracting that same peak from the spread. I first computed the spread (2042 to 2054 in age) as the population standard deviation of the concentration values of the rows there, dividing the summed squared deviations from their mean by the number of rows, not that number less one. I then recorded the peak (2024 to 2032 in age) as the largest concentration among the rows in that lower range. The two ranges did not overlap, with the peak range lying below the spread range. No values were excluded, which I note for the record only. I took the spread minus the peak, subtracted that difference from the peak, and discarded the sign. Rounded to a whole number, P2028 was 907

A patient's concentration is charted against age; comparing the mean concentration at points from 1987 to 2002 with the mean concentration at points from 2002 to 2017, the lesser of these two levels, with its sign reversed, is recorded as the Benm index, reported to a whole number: -354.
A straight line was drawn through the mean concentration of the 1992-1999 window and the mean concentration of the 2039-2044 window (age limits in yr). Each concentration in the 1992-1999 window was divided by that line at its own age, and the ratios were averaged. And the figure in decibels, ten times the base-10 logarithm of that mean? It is 0.00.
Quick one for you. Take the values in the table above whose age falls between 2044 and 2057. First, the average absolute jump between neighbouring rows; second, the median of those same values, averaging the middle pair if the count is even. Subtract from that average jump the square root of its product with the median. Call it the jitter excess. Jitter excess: -74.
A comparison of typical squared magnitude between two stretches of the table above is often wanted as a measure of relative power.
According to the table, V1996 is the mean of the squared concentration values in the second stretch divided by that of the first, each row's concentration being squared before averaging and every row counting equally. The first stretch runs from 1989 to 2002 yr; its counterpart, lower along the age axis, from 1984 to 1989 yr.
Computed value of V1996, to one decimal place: 1.0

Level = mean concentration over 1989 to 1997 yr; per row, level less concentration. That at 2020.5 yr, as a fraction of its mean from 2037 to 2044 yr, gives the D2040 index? 0.6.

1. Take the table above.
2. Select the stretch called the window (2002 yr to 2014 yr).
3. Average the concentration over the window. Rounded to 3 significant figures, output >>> 353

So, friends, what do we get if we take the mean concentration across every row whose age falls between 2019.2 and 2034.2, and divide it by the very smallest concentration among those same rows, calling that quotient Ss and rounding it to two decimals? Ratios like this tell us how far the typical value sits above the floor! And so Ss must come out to 1.06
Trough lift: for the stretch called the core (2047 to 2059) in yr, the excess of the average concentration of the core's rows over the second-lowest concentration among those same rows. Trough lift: 11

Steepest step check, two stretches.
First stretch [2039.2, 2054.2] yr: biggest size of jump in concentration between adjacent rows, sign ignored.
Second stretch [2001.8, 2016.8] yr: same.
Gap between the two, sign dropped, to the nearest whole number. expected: 11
